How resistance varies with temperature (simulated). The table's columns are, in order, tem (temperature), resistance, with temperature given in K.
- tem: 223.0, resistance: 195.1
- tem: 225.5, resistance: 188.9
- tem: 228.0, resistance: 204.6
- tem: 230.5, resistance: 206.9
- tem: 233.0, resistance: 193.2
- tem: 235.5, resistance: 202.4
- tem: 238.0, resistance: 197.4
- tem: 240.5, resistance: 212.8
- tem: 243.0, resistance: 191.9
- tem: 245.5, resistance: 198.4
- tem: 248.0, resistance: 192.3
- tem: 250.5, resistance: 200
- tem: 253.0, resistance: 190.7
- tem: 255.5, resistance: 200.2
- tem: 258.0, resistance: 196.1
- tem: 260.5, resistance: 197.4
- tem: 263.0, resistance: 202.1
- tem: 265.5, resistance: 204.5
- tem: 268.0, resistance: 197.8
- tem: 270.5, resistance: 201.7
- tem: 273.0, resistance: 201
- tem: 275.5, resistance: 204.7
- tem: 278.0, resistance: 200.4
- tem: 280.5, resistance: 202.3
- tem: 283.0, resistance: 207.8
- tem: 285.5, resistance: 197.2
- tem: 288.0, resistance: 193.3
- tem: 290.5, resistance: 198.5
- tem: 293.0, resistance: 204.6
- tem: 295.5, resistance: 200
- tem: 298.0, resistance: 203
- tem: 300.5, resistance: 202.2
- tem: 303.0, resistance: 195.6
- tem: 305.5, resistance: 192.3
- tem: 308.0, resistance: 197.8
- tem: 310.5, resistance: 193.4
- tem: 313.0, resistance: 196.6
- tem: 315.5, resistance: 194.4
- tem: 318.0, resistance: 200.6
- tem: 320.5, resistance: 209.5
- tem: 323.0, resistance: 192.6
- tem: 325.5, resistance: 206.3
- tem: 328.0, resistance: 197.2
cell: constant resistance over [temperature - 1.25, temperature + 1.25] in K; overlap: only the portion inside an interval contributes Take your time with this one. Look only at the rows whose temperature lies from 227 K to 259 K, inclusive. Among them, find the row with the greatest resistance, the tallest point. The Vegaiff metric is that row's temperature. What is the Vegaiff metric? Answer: 240.5 K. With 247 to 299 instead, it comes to 283.0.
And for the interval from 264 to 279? 275.5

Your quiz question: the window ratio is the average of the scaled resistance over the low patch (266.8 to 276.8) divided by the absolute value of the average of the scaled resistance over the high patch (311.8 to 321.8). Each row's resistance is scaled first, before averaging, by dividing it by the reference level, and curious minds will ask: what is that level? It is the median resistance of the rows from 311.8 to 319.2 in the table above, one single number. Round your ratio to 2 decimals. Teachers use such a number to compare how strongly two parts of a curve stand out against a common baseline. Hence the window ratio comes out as 1.01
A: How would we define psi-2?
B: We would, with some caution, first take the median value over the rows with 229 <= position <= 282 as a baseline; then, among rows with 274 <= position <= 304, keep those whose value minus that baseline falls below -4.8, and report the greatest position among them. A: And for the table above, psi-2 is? 288.0 K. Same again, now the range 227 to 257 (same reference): 253.0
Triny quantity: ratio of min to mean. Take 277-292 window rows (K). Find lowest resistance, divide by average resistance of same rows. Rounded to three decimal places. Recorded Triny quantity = 0.967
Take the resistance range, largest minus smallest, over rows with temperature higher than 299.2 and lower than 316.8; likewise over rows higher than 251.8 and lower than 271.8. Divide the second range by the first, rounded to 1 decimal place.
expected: 1.4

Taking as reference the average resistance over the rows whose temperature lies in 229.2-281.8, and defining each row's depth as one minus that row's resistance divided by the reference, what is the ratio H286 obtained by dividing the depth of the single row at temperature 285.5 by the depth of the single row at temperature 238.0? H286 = 1.1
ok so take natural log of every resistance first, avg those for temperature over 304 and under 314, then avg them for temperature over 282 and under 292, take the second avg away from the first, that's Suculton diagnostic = -0.021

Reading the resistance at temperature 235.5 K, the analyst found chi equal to 202.4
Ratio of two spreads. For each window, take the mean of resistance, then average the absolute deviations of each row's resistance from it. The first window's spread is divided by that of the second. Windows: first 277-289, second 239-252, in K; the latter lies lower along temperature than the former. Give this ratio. 0.68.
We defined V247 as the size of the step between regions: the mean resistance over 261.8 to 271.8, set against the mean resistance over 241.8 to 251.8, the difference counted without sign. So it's 5.9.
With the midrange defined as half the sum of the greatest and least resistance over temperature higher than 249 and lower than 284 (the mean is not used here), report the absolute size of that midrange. 199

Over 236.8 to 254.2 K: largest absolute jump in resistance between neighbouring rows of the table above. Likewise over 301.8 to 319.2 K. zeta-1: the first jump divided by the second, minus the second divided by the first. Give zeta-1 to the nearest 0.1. 3.1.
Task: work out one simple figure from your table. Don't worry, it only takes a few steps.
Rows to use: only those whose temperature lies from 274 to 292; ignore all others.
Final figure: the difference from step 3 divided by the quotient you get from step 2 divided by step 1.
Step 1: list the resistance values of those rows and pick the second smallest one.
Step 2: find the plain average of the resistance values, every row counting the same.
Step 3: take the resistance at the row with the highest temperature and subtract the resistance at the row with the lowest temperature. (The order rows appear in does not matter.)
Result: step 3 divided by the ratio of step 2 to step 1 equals -6.1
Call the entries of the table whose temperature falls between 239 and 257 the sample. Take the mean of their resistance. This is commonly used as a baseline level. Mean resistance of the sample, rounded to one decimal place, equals 198.0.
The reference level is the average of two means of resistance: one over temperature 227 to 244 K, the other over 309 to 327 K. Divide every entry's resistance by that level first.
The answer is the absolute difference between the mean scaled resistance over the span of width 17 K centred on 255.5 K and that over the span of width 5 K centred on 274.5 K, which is 0.029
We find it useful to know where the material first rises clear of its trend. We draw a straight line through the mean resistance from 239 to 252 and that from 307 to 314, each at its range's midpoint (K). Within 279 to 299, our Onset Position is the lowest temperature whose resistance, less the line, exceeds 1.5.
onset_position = 280.5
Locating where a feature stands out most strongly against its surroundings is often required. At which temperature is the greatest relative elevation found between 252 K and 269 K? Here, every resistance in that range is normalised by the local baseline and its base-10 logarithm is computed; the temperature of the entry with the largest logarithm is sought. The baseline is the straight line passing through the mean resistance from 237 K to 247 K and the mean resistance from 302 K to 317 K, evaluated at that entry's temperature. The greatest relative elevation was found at 265.5 K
